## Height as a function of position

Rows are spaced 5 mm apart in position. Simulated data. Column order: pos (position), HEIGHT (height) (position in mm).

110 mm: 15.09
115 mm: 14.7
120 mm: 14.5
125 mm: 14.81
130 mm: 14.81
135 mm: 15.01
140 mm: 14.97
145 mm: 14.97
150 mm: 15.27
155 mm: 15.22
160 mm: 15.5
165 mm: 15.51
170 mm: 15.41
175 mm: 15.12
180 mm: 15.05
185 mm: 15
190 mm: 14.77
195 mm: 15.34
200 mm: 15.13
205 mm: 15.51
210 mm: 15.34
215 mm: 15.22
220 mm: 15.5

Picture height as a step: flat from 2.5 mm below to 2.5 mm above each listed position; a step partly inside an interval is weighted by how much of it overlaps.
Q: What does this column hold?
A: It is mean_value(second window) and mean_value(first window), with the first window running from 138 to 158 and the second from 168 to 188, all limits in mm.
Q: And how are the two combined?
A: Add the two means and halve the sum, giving 15.1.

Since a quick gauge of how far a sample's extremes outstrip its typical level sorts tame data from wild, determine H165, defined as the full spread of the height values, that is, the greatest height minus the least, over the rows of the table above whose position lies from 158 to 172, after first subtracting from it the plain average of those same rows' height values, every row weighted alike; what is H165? -15.4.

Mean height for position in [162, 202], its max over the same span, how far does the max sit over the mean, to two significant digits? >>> 0.34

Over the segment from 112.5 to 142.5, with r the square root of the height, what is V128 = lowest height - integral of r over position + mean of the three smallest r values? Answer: -97.1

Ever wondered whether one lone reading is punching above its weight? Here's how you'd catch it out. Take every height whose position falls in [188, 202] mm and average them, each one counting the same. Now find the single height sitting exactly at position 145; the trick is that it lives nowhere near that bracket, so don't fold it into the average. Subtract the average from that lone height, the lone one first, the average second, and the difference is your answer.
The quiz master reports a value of -0.1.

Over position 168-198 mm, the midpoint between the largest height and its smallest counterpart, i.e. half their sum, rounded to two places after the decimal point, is 15.09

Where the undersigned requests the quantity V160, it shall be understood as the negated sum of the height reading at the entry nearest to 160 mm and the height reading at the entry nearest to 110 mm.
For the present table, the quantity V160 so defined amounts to -30.6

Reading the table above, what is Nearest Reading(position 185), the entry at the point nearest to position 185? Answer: 15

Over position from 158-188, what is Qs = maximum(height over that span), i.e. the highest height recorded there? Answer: 15.51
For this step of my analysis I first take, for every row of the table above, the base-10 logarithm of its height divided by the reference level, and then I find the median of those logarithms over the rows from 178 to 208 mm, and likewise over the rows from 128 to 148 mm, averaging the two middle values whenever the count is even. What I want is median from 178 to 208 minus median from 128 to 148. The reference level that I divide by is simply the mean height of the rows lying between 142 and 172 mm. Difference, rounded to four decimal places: 0.0035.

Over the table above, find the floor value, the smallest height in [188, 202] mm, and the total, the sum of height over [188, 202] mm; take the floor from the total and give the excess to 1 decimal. 30.5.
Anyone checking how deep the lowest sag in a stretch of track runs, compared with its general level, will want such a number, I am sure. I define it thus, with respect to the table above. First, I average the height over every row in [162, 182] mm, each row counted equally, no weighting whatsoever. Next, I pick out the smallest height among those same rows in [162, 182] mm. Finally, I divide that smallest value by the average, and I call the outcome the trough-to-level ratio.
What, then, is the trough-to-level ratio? 0.985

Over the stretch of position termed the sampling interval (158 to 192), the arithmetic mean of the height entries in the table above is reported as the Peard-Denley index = 15.2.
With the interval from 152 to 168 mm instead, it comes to 15.4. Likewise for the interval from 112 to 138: 14.8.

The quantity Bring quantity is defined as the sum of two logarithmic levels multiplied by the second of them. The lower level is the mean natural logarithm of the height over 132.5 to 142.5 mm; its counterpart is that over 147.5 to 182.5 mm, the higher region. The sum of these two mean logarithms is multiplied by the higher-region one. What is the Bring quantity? 14.8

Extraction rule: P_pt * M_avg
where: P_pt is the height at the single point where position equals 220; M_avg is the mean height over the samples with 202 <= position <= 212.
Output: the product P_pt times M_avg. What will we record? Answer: 239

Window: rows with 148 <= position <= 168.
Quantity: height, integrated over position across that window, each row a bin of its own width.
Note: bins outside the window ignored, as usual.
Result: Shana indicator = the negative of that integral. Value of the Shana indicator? -308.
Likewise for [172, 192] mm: -300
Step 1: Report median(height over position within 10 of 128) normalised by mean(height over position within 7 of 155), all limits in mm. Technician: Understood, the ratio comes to 0.97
